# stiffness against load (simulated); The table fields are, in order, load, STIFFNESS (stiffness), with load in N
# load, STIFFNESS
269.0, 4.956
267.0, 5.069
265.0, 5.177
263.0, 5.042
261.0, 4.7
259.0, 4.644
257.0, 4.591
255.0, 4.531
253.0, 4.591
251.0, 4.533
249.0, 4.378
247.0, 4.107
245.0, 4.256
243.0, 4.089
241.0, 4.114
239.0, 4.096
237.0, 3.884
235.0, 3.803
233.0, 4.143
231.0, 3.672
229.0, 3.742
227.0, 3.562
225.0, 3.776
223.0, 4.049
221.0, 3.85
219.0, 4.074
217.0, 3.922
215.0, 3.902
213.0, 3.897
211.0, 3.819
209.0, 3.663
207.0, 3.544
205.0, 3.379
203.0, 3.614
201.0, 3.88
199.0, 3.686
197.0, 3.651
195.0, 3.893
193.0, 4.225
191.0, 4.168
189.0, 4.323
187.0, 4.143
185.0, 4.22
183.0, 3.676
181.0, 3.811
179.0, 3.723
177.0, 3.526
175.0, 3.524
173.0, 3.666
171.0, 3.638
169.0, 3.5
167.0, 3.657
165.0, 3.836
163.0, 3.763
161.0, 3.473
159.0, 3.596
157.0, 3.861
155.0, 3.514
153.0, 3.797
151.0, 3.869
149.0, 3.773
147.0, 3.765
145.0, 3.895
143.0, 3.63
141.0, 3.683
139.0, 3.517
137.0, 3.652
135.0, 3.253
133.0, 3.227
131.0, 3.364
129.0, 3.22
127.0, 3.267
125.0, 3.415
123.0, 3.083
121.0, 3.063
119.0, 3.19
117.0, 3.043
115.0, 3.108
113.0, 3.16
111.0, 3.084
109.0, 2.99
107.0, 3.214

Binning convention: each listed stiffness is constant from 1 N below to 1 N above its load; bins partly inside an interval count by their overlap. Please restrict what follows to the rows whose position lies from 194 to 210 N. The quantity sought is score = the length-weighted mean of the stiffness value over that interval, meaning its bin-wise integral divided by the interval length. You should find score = 3.66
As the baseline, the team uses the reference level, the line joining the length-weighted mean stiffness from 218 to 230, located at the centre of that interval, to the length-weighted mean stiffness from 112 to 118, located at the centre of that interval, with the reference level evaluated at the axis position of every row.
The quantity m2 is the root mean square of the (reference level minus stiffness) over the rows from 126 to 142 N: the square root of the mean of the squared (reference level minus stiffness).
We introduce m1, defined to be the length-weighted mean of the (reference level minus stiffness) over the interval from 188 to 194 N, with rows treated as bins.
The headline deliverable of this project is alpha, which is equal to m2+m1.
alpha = -0.39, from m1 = -0.62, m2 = 0.23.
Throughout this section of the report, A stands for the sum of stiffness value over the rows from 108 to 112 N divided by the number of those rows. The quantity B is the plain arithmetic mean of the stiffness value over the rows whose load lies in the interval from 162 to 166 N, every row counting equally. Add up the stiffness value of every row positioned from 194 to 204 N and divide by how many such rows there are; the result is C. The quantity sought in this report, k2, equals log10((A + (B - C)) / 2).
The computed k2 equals 0.19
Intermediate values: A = 3.04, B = 3.8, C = 3.74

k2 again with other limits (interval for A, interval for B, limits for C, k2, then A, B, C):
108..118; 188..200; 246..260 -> 0.11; 3.08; 4.0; 4.48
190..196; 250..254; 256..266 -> 0.28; 4.10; 4.6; 4.83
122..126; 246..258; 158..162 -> 0.32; 3.25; 4.5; 3.53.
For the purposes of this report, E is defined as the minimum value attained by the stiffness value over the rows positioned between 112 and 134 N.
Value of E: 3.043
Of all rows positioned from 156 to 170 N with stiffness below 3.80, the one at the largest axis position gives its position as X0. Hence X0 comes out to 169.0 N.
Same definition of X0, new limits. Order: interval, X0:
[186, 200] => 199.0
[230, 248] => 231.0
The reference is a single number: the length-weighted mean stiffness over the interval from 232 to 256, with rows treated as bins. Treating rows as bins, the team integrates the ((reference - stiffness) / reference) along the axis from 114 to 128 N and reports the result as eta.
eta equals 3.47 N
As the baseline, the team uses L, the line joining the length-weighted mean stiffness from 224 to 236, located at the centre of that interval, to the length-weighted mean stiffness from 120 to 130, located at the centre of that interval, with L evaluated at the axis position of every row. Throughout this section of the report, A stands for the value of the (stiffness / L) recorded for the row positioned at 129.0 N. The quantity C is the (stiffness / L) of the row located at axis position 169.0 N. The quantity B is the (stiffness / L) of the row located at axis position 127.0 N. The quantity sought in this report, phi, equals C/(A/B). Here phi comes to 1.03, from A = 1.00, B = 1.014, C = 1.01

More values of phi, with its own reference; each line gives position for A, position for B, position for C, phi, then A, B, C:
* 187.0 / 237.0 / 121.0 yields 0.84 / 1.17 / 1.016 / 0.96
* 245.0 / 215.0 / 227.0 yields 0.91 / 1.10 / 1.054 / 0.95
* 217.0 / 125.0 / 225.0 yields 1.01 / 1.06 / 1.064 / 1.01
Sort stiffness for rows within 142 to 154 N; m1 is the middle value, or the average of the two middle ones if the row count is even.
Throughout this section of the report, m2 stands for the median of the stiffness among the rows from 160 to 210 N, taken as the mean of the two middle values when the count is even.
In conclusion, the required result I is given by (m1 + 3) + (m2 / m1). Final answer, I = 7.76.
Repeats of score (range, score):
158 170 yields 3.64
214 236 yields 3.86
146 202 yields 3.79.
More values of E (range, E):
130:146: 3.227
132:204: 3.227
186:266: 3.379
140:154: 3.63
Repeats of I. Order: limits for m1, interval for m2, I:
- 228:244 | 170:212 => 7.91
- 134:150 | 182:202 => 7.76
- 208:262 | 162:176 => 7.97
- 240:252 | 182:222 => 8.11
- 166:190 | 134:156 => 7.67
